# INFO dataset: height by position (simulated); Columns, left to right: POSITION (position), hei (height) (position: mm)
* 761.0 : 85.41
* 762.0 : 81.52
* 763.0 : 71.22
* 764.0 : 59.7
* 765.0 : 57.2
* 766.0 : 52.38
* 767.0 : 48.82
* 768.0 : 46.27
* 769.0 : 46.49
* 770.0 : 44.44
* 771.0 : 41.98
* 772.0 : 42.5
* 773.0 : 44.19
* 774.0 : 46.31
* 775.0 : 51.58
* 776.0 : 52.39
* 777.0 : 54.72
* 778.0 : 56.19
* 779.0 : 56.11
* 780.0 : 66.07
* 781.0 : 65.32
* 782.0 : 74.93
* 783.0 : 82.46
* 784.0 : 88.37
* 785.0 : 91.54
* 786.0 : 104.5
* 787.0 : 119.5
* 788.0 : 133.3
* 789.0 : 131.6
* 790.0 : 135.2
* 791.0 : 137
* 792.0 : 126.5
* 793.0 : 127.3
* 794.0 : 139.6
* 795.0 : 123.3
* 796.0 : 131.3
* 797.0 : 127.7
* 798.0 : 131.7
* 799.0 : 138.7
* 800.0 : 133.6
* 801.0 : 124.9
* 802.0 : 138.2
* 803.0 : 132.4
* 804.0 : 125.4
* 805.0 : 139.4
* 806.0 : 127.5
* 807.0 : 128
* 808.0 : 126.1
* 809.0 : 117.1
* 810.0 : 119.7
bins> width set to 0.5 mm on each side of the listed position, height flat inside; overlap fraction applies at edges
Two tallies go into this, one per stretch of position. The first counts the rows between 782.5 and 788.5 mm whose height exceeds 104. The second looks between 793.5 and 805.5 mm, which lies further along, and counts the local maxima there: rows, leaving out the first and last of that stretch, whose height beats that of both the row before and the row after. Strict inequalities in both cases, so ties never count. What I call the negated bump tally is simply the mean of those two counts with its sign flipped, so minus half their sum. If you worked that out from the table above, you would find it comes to -3.0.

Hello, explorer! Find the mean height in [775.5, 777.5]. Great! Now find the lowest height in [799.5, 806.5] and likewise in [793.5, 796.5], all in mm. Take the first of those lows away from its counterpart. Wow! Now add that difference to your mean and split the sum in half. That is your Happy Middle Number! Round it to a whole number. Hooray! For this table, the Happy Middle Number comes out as 26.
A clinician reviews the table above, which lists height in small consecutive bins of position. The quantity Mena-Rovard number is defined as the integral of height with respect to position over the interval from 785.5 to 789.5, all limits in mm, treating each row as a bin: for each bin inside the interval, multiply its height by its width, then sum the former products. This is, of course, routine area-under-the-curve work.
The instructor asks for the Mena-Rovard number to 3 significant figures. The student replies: 489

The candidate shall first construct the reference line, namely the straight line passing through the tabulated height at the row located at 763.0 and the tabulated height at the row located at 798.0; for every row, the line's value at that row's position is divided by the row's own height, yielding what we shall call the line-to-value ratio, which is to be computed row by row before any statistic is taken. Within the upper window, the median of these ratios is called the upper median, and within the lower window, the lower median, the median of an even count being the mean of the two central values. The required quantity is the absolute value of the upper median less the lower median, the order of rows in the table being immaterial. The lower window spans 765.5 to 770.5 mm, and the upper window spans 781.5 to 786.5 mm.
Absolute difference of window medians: 0.51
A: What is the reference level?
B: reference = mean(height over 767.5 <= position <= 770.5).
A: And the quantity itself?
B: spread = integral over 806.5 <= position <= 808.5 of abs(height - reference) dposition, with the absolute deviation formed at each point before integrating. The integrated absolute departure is 163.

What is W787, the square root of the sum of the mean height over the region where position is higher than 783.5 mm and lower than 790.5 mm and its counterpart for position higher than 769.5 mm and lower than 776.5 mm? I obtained 12.7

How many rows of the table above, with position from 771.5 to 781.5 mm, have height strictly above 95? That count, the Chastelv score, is 0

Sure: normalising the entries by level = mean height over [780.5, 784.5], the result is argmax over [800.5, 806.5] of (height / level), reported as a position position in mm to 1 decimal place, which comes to 805.0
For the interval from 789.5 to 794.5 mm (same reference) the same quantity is 794.0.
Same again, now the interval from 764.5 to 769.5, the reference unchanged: 765.0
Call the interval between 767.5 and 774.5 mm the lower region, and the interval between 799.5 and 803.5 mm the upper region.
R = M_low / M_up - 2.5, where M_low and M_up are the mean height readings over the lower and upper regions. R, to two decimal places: -2.16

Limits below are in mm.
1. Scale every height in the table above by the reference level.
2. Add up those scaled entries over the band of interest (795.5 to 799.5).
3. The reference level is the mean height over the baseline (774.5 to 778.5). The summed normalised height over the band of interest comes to 10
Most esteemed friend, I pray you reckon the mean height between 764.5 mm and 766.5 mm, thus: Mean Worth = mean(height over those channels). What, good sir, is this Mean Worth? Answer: 55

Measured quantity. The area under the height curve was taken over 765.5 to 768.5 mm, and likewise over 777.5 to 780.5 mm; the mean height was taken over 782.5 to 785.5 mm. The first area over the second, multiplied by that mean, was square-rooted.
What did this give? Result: 8.5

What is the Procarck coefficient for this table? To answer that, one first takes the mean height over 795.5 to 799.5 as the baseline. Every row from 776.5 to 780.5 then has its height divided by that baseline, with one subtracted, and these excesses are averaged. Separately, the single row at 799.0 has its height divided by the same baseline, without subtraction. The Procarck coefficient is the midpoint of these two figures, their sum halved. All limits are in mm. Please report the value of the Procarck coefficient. 0.24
